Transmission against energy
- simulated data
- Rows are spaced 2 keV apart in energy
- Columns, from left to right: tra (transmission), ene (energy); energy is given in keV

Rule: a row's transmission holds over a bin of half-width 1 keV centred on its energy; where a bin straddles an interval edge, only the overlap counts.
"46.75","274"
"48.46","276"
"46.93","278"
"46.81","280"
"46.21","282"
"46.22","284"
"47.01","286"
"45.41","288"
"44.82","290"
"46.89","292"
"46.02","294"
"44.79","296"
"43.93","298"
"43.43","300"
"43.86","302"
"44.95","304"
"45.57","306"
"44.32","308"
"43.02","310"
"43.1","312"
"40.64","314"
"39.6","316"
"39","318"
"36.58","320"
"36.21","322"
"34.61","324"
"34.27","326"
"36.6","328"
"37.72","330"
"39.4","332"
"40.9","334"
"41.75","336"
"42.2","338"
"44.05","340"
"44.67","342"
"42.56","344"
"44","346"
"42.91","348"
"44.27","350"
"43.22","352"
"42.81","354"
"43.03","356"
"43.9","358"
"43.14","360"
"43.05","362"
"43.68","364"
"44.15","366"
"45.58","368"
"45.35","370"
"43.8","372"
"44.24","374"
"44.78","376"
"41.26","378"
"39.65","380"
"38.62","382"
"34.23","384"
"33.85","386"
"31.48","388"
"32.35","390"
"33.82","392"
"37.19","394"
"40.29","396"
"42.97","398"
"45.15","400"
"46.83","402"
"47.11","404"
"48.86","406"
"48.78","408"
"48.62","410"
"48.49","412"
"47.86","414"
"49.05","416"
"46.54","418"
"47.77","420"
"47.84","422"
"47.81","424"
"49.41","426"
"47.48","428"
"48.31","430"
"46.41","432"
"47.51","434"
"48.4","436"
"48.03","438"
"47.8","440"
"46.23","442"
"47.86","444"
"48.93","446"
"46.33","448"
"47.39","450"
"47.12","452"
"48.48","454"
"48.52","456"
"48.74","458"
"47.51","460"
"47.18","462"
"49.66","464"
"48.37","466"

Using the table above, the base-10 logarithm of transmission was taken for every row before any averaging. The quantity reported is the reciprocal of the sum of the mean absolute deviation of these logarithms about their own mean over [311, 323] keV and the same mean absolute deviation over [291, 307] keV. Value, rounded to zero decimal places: 33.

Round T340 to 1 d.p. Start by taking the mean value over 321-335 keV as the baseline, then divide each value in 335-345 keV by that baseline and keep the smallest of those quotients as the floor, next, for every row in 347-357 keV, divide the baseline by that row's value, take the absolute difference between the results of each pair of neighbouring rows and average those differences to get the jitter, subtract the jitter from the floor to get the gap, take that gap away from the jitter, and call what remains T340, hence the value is -1.1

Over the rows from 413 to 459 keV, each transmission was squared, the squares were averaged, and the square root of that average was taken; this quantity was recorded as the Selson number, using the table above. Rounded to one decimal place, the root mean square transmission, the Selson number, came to 47.8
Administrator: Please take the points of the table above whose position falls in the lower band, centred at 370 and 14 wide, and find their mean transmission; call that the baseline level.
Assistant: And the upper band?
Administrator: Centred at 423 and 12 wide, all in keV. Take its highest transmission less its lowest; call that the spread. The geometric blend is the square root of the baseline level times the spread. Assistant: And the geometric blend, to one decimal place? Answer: 11.3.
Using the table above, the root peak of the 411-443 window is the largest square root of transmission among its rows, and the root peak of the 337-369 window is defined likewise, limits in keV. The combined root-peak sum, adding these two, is 13.8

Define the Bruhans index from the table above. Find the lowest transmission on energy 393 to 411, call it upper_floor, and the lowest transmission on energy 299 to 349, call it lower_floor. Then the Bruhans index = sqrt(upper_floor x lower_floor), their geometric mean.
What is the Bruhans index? 35.7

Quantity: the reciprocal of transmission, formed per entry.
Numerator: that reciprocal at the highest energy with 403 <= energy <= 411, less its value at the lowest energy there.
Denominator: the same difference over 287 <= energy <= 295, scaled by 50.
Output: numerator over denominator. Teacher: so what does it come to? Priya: 0.05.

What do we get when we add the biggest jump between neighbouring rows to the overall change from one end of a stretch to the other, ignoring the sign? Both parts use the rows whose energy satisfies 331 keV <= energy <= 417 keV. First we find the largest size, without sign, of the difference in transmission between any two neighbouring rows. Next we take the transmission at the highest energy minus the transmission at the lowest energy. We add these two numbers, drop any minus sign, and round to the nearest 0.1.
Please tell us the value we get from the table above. 14.0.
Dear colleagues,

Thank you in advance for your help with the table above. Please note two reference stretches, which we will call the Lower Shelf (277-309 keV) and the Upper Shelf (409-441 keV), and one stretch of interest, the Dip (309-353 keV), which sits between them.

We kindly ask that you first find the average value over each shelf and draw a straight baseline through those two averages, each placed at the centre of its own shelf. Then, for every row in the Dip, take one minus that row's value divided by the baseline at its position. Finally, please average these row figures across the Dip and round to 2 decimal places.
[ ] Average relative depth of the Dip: 0.12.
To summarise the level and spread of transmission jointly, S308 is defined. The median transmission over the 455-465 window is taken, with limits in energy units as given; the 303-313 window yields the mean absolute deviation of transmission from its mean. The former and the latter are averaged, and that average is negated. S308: -24.7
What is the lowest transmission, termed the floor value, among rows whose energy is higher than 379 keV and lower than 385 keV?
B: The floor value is 34.23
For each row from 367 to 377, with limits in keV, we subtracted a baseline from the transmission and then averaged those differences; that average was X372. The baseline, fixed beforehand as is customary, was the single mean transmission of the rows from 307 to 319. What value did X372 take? 3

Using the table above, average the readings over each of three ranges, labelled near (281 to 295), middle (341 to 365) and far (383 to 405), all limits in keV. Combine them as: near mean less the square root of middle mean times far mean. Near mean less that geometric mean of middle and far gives 5.1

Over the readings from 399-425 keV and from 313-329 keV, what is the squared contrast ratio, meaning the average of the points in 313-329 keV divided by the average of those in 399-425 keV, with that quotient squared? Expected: 0.6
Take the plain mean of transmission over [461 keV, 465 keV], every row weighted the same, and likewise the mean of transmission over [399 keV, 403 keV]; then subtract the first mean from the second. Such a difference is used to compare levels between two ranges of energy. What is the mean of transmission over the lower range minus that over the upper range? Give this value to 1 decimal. -2.4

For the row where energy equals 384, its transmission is 34.23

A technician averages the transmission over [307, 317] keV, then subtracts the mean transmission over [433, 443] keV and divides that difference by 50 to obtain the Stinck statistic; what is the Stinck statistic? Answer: -0.11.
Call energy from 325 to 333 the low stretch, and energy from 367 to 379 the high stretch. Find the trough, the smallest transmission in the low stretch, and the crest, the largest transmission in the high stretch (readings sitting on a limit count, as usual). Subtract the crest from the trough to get -11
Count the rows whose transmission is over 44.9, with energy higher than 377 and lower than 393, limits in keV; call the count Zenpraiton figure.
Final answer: 0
